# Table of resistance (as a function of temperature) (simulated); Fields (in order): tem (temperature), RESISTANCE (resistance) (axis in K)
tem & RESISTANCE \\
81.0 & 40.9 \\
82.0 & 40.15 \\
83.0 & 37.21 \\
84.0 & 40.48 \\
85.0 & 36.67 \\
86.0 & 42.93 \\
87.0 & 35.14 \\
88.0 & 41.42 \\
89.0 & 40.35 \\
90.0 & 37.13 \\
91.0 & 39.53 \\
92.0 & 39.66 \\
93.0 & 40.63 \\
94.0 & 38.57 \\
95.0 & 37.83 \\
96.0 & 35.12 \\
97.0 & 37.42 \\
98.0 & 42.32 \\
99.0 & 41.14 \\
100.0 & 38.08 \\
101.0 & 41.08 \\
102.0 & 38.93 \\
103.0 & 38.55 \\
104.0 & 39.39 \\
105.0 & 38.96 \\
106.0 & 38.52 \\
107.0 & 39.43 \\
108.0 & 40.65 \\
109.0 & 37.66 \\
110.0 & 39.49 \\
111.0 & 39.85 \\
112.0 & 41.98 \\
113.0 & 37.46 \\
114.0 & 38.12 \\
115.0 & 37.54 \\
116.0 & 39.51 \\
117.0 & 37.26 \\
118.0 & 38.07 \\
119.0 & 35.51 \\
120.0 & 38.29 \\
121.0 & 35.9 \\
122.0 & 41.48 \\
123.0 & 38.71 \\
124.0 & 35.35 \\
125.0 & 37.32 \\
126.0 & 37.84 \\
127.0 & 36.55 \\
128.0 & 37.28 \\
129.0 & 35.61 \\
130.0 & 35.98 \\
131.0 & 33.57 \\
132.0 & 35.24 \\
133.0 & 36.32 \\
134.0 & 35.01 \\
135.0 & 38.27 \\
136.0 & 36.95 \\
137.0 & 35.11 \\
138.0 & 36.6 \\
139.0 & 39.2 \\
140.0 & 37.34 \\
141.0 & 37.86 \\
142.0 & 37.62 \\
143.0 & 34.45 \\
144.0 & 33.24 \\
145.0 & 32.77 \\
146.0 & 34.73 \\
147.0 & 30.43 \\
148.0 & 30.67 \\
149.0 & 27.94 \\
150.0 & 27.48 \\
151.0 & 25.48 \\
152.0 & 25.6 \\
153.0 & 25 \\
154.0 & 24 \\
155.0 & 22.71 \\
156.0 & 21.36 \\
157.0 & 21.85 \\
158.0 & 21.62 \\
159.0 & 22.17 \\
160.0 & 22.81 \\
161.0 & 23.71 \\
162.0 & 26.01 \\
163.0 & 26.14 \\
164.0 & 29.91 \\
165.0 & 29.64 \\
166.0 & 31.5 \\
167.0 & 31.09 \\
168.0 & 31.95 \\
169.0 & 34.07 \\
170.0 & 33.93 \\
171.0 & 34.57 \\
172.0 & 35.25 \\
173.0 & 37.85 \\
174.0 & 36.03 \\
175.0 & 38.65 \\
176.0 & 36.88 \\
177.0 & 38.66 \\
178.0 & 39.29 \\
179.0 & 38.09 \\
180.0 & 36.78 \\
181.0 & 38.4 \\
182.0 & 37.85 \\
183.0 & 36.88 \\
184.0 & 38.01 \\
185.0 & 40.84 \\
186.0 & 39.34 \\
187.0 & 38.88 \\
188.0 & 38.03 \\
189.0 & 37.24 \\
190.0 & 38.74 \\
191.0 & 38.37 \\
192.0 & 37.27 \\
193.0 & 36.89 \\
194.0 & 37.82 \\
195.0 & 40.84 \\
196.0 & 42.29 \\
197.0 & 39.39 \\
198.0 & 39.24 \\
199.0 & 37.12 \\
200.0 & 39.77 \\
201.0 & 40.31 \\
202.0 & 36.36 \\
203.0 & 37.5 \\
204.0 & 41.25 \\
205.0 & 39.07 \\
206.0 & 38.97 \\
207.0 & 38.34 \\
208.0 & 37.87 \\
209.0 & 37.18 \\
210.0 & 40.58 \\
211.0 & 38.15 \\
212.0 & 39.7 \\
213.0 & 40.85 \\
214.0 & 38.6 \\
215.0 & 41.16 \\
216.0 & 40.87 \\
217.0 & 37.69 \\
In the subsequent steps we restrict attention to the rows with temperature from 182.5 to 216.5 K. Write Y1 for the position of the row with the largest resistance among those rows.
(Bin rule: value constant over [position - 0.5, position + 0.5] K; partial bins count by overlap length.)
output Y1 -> 196.0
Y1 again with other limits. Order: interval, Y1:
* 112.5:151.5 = 122.0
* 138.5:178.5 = 178.0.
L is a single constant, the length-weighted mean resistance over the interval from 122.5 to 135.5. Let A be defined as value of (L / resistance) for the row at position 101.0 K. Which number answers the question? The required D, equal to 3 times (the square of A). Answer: 2.4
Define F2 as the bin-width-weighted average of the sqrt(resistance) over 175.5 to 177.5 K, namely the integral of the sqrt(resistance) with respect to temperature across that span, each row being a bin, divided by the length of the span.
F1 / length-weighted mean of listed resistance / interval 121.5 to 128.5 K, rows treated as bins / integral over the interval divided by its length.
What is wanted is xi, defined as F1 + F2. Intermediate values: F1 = 37.8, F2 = 6.15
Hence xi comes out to 43.9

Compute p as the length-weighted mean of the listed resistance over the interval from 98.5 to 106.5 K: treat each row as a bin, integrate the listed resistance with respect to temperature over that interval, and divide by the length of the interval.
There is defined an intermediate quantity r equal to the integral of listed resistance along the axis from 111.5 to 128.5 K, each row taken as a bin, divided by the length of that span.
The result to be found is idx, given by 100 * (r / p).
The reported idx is 96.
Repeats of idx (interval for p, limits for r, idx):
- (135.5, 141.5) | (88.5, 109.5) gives 105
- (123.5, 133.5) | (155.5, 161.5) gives 62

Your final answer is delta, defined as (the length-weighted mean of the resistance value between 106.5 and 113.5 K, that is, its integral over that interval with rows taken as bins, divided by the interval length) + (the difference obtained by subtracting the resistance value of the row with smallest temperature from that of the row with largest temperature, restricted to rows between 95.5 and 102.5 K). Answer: 43.3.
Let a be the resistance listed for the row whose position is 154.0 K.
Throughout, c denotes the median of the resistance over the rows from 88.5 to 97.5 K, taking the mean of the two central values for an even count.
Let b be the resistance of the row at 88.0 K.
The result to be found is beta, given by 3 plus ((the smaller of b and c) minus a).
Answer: 18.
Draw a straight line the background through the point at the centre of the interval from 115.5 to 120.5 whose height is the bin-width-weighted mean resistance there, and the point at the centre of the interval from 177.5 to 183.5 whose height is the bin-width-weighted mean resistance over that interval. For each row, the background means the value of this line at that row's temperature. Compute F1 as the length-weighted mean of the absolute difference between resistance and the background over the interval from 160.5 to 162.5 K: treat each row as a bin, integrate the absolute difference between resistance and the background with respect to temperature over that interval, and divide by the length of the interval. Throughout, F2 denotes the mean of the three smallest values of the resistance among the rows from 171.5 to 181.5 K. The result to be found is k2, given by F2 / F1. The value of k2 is 3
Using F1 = 13.0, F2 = 36.0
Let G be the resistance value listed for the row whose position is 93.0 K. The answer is 40.63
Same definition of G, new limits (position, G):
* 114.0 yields 38.12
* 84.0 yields 40.48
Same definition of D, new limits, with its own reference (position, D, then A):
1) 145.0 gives 3.7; 1.11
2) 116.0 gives 2.5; 0.92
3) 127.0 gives 3.0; 1.00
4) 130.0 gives 3.1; 1.01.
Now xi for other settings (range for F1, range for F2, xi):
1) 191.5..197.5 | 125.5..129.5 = 45.2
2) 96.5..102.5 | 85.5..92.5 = 46.1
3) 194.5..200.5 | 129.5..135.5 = 45.8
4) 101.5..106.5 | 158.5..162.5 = 43.7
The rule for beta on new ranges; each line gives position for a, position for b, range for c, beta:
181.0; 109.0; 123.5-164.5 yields -2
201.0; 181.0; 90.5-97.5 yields 1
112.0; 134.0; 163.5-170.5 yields -7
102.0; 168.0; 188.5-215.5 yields -4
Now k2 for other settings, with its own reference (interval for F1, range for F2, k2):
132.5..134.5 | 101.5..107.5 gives 18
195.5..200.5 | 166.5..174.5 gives 16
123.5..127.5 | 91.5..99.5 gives 36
